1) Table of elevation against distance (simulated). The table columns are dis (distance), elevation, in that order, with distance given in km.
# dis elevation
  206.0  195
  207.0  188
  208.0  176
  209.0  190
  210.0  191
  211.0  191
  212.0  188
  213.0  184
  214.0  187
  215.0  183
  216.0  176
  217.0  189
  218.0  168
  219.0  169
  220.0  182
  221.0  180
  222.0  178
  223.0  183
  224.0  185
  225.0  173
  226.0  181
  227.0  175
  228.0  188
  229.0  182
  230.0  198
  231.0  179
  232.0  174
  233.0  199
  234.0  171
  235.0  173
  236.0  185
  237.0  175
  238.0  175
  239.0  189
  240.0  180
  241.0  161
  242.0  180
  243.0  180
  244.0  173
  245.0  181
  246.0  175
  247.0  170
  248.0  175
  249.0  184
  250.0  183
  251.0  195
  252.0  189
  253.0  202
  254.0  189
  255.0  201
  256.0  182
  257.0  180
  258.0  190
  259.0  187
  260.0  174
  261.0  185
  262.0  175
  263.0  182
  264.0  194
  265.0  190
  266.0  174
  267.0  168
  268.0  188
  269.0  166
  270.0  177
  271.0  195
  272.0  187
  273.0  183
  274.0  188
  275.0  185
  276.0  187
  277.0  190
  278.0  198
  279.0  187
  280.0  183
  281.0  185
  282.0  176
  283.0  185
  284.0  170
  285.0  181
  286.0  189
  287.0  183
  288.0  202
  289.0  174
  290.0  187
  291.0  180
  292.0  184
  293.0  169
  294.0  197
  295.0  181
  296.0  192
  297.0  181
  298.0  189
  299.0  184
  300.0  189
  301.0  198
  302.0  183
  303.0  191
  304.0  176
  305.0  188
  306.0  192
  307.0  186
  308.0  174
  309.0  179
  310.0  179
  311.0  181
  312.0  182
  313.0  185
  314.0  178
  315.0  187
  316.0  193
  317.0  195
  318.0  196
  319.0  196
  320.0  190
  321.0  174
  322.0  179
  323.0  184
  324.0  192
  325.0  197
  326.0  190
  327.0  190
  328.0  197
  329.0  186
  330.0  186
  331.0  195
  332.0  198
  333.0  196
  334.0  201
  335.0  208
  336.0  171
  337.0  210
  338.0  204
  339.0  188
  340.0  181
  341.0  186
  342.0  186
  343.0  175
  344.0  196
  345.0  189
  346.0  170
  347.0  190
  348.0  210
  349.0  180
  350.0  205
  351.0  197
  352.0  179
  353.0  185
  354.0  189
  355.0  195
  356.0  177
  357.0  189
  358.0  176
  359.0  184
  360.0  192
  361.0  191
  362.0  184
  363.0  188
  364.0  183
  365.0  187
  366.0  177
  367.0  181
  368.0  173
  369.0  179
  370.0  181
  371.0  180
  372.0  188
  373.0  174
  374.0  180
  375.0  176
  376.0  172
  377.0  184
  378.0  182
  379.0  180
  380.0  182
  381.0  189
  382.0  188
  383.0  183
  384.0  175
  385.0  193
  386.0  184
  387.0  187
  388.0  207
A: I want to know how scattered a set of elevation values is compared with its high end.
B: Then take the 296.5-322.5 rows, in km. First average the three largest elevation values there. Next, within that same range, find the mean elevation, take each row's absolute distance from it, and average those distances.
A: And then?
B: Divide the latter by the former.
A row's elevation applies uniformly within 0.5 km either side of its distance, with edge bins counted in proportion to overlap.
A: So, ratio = 0.030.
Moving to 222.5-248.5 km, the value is 0.032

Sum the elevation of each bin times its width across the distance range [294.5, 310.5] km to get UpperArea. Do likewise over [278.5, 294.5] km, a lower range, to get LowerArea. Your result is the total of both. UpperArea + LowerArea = 5894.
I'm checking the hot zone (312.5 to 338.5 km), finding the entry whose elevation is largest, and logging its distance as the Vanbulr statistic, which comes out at 337.0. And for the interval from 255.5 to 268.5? 264.0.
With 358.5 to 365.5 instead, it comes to 360.0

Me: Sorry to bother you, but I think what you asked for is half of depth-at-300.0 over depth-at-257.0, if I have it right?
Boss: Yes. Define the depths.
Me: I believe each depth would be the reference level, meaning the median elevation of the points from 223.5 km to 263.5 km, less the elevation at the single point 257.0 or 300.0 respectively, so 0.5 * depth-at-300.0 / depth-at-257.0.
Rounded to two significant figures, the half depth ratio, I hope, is -4.0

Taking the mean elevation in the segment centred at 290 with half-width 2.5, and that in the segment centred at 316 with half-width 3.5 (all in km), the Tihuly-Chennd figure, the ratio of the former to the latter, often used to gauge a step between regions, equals 0.976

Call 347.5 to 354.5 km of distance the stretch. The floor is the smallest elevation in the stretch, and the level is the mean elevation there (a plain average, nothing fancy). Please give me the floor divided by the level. 0.932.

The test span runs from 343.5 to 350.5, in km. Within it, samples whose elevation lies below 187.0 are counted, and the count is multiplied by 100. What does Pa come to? 200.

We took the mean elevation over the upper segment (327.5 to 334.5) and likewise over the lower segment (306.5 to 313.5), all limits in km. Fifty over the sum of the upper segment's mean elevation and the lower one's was 0.133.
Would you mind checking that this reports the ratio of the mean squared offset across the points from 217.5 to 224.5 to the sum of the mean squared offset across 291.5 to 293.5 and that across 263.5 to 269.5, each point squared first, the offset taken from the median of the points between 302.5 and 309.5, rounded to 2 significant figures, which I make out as 0.35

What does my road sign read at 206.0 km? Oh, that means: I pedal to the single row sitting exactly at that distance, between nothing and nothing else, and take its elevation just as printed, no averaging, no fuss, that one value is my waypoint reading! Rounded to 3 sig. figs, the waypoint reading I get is 195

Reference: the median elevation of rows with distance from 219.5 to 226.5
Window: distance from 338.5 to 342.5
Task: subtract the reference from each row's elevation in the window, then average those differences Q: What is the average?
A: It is 4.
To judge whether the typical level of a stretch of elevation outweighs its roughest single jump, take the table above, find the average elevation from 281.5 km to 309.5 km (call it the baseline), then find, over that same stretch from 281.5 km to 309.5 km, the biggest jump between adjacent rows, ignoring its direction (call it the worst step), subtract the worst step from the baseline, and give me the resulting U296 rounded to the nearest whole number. 156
